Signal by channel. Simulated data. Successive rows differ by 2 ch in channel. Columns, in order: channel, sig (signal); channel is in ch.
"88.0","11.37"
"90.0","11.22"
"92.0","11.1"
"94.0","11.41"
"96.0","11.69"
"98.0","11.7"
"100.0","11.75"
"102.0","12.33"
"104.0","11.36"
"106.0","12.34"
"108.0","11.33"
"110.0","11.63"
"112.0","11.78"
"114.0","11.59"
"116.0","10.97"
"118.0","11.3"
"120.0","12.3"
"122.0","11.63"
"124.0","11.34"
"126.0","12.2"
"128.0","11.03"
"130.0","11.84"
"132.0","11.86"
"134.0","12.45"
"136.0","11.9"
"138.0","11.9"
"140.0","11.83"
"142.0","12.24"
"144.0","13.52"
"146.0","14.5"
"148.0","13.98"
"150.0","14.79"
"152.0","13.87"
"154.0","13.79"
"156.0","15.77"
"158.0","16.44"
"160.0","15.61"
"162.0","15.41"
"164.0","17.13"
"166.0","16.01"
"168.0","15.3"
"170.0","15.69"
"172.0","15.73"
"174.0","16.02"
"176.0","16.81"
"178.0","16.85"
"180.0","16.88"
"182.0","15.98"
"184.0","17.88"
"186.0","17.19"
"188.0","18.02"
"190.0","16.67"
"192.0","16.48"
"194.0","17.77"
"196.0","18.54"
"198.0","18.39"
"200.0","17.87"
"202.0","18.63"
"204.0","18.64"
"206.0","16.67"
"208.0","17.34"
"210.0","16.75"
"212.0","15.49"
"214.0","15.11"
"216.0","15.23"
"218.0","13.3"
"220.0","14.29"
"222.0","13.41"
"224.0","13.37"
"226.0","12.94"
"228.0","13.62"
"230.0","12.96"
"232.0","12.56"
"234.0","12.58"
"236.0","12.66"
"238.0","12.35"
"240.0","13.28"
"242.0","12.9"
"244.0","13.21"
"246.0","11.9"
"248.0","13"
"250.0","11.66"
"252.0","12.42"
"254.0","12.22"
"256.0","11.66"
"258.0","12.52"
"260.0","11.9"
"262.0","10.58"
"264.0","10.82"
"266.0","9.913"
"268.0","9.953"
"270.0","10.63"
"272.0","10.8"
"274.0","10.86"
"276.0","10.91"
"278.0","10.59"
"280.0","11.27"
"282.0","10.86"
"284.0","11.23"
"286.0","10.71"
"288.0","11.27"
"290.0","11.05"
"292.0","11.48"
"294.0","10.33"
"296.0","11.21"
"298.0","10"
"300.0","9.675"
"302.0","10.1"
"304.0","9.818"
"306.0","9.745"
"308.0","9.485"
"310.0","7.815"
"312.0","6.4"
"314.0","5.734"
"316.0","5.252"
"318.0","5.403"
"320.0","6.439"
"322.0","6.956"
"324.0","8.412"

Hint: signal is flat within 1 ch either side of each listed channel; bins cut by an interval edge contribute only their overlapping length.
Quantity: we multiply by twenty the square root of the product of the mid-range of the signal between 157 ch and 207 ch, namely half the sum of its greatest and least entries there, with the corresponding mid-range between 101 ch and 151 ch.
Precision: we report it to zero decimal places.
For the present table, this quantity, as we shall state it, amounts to 296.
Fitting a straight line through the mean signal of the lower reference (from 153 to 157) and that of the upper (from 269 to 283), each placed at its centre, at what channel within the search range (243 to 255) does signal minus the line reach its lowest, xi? 250.0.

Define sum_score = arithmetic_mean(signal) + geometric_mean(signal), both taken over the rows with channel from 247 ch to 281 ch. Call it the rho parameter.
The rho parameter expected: 23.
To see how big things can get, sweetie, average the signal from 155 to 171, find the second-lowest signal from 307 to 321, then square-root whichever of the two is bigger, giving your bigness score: 3.99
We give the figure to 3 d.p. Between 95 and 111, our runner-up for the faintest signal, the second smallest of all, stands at 11.360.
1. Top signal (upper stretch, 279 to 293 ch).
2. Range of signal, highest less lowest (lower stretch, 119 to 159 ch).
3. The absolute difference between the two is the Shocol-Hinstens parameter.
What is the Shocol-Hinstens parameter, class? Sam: 6.1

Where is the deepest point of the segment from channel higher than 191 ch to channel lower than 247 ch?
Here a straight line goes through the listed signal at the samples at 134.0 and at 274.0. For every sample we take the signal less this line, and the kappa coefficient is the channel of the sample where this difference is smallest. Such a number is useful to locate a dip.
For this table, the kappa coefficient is 246.0 ch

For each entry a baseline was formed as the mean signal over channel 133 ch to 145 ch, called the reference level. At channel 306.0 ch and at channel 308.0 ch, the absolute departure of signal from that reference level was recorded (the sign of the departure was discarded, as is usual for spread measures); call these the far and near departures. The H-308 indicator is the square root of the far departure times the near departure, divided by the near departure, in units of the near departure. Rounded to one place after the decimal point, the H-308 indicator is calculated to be 1.0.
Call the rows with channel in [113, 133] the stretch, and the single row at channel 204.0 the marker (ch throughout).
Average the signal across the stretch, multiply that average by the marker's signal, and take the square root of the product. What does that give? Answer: 14.7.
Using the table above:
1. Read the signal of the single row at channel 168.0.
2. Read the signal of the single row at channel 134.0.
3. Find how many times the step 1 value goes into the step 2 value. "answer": 0.81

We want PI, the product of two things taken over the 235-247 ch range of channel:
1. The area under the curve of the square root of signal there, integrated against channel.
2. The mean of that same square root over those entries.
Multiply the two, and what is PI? 153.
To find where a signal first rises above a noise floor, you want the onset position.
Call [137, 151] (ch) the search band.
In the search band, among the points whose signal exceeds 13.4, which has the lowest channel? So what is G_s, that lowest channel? 144.0 ch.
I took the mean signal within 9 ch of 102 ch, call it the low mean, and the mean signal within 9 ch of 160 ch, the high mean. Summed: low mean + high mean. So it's 27.2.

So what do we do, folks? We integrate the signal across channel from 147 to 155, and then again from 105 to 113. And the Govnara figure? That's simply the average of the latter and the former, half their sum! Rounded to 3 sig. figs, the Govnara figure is 104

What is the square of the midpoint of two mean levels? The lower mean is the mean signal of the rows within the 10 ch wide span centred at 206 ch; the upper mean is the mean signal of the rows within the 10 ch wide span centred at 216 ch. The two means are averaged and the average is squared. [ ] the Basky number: 261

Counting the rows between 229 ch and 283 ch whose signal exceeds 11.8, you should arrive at 14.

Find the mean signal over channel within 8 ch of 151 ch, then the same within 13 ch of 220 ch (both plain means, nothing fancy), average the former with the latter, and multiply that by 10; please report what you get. 145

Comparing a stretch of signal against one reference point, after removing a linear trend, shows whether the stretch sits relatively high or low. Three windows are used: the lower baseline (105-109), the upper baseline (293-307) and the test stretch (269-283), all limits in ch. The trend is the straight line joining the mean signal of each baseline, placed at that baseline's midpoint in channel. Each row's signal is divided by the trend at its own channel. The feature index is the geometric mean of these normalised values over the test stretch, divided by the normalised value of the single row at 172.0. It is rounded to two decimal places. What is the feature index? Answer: 0.75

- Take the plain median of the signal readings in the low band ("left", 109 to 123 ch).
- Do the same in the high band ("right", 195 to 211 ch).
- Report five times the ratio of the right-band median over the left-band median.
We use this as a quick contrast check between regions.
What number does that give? 7.8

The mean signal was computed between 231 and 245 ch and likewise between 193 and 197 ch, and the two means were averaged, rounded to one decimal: 15.5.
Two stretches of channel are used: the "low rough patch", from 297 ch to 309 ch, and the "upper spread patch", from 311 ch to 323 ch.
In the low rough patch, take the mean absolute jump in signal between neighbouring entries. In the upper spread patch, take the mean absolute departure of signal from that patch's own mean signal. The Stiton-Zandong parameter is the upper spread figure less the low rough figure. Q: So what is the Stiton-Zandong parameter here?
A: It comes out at 0.29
